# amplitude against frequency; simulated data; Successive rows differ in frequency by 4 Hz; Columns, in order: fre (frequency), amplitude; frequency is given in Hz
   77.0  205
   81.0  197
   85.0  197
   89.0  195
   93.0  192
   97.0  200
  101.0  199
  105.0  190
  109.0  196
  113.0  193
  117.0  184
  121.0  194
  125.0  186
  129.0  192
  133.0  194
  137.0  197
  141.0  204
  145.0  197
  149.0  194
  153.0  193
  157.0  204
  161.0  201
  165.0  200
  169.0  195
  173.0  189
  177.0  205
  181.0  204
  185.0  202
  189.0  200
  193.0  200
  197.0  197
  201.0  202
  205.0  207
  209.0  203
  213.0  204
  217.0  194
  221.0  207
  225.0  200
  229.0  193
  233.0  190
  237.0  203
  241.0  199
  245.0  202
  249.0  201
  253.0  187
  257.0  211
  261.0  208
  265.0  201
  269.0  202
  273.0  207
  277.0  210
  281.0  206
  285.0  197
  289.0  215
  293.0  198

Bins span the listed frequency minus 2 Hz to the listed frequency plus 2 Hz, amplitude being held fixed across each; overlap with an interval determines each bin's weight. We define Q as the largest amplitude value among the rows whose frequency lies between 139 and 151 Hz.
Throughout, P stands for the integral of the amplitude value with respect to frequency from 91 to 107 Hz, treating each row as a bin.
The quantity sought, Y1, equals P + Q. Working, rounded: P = 3124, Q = 204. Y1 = 3328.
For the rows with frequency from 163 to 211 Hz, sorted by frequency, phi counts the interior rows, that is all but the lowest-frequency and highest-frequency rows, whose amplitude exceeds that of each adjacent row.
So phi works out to 2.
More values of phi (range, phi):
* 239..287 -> 3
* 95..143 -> 2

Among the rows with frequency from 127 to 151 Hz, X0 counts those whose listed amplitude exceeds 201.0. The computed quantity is 1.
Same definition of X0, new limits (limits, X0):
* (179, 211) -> 5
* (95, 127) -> 0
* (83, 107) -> 0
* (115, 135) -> 0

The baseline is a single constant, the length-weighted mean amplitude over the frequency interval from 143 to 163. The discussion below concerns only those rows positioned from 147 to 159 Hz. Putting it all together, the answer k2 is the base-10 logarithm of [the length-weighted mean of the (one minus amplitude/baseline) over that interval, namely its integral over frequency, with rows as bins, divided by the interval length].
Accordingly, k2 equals -2.4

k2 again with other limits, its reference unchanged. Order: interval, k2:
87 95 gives -1.7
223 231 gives -2.2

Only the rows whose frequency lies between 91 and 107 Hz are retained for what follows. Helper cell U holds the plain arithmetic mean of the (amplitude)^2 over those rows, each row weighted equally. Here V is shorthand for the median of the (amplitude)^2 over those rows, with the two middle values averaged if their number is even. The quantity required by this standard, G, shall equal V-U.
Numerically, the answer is 91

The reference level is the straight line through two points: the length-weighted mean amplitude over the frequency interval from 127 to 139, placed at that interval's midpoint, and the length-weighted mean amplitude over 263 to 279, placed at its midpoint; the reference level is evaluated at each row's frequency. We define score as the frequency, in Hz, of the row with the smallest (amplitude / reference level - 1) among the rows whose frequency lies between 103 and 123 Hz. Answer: 117.0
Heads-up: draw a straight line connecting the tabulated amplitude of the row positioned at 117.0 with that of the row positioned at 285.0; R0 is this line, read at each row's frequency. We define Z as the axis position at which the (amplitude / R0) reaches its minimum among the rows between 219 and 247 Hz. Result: 233.0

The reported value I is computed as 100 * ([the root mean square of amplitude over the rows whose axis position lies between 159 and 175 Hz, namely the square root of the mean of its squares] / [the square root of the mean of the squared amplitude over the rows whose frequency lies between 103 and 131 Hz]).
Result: 103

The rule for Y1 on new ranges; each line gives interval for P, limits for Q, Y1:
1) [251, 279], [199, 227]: 5911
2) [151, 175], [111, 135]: 4922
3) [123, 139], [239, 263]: 3287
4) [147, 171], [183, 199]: 4950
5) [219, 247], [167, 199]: 5781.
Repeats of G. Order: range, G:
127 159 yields -557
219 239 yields 519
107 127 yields 898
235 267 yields -44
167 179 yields -565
